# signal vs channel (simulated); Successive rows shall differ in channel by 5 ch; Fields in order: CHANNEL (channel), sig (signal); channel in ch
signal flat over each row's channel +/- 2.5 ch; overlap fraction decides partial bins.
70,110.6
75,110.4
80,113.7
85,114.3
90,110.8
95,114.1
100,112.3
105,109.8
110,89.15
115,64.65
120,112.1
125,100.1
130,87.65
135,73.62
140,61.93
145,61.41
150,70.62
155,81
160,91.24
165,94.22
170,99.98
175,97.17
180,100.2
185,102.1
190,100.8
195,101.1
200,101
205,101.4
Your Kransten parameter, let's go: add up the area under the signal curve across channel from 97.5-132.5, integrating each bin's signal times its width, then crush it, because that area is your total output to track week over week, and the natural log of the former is 8.13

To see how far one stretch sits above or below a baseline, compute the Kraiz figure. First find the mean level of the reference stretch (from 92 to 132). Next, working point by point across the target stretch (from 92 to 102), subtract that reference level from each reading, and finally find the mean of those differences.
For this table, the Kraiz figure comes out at 14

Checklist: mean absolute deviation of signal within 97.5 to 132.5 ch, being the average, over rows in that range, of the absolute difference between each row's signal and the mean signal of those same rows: 14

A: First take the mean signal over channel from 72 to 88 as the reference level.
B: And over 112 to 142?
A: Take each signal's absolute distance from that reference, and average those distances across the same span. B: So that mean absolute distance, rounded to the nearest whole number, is 29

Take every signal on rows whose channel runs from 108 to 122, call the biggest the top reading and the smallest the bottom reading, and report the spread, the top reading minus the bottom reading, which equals 47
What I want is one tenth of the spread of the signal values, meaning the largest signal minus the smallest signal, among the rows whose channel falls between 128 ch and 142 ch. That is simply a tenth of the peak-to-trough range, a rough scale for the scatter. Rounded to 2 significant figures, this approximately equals 2.6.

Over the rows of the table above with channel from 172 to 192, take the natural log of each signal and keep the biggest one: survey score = 4.63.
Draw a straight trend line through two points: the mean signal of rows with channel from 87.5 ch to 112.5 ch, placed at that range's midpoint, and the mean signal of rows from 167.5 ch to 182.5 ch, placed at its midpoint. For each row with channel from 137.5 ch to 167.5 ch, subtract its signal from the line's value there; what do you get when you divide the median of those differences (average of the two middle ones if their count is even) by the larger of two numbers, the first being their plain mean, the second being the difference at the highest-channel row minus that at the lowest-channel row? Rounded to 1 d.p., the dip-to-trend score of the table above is 1.0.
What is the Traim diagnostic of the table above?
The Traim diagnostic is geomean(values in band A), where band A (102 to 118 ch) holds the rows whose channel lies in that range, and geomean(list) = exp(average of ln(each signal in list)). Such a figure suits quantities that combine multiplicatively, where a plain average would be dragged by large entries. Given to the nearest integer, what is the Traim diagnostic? 86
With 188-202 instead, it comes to 101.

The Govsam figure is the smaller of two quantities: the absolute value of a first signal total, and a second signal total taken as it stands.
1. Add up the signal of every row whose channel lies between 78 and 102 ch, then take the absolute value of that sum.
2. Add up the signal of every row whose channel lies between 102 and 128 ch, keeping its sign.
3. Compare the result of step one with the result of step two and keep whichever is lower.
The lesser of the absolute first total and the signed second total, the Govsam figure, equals 476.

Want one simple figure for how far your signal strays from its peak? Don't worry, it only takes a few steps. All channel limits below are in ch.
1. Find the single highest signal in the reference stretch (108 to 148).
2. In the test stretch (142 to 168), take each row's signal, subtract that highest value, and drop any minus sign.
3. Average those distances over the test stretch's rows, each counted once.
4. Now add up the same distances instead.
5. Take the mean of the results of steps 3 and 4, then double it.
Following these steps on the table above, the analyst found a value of 194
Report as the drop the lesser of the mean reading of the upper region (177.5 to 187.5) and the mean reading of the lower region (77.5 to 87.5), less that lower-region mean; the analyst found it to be -13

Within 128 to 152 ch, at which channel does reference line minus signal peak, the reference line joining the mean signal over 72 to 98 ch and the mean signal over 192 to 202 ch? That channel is 145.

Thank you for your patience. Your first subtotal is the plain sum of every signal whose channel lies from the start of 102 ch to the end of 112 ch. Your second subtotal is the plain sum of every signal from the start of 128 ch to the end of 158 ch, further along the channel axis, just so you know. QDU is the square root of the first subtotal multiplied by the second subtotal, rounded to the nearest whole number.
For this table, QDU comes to 295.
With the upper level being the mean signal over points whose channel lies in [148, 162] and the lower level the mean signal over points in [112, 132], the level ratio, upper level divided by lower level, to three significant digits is 0.888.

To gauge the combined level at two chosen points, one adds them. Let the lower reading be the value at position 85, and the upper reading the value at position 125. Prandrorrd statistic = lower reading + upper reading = 214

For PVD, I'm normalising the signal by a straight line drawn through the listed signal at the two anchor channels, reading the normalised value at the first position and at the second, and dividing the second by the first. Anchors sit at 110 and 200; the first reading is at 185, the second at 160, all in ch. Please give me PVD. 0.92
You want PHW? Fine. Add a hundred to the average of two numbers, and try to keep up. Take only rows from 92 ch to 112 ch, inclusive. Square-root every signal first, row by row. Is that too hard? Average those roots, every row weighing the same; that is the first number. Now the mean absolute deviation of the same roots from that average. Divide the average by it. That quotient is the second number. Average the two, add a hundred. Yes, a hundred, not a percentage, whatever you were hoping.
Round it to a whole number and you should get 117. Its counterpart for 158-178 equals 138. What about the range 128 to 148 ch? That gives 112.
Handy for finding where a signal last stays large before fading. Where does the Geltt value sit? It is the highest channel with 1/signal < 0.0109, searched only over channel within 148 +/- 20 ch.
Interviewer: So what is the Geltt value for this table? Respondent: 165 ch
